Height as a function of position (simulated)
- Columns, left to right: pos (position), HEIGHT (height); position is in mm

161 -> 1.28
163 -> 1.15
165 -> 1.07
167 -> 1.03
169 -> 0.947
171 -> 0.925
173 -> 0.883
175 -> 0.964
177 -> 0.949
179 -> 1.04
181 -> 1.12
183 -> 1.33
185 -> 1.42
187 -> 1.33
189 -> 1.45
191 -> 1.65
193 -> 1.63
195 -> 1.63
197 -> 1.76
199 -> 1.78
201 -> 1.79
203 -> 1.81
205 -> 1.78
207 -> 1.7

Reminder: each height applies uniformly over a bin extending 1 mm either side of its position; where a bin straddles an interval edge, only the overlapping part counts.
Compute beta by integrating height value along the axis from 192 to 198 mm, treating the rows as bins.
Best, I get 10.0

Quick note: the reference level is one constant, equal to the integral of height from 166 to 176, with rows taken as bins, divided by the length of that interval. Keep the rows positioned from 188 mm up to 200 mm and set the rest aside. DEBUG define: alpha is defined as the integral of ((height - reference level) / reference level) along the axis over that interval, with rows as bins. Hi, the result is 9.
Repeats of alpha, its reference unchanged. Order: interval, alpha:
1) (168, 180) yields 0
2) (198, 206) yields 7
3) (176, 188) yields 3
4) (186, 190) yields 2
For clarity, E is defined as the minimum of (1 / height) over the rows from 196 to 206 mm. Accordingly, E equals 0.55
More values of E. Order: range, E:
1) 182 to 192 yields 0.61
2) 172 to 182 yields 0.89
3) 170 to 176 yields 1.04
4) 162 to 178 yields 0.87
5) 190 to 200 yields 0.56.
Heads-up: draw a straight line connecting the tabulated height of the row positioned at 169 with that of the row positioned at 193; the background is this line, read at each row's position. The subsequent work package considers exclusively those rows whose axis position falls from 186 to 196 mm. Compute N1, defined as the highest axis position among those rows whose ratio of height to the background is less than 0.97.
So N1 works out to 195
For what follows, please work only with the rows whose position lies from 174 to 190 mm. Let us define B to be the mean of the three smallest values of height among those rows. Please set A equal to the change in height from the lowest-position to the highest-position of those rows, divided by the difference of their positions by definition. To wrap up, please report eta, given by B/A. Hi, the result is 28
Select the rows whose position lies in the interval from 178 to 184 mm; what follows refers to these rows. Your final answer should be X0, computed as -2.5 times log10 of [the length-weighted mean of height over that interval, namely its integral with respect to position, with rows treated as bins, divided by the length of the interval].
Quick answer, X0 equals -0.16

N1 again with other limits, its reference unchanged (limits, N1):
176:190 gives 189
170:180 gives 179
